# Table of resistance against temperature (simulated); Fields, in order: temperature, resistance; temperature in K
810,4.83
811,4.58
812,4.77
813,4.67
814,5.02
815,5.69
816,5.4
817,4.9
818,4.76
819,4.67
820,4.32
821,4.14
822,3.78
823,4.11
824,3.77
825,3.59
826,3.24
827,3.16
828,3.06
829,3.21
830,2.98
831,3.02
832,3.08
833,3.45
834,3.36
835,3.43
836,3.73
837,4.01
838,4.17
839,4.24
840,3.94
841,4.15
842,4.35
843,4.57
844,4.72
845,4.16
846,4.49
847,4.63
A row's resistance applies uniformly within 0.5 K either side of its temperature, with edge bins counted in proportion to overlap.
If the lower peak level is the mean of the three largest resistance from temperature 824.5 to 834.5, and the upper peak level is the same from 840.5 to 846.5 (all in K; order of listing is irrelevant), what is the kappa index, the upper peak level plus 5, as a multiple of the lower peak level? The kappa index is 2.77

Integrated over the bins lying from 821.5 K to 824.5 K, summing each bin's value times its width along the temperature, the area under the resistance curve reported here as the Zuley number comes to 11.7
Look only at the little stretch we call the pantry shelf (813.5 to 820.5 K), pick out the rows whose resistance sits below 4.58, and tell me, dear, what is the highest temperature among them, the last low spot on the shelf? 820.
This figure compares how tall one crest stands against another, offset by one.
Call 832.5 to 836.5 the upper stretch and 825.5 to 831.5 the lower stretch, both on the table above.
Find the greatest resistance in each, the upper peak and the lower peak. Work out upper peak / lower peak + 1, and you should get 2.2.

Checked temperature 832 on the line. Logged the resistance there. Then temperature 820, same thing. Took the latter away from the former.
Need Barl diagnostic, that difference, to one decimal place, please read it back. -1.2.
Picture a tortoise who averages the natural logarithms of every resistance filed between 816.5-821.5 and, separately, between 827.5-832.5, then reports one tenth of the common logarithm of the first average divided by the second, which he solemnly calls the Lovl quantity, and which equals 0.013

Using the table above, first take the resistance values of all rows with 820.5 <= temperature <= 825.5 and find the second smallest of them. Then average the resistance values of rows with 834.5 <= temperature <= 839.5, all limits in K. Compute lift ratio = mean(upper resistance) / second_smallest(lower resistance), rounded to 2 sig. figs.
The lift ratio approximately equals 1.0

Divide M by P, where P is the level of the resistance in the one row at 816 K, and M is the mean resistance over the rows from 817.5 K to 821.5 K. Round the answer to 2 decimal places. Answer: 0.83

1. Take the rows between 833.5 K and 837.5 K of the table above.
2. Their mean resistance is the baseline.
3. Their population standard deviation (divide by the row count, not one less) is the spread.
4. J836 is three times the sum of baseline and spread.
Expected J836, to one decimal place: 11.7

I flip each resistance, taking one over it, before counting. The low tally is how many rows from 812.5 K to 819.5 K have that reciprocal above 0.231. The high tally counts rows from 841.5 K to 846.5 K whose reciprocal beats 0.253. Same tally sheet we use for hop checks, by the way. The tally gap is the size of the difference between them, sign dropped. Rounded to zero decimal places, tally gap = 0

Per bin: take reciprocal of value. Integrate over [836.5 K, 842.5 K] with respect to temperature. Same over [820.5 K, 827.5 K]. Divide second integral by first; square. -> 1.8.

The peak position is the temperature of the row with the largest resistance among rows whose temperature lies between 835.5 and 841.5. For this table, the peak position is 839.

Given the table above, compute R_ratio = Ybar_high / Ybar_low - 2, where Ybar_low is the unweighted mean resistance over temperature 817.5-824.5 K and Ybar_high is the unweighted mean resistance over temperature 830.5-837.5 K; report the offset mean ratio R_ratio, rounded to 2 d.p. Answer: -1.19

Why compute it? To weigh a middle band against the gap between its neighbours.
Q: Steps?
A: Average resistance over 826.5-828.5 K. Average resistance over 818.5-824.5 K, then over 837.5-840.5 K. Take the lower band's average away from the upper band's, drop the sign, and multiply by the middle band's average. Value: 0.0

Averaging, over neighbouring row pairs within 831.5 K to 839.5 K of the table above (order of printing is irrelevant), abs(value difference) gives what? 0.191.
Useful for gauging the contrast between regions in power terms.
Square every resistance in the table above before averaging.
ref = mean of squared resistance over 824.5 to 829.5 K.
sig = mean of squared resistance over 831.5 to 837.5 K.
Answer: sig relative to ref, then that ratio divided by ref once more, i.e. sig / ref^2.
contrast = 0.110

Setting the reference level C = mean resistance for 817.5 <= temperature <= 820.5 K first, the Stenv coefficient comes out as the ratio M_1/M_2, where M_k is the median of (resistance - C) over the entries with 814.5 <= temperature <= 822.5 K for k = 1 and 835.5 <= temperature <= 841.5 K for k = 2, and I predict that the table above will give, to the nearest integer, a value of 0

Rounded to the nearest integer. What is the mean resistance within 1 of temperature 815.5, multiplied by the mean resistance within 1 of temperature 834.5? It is 19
